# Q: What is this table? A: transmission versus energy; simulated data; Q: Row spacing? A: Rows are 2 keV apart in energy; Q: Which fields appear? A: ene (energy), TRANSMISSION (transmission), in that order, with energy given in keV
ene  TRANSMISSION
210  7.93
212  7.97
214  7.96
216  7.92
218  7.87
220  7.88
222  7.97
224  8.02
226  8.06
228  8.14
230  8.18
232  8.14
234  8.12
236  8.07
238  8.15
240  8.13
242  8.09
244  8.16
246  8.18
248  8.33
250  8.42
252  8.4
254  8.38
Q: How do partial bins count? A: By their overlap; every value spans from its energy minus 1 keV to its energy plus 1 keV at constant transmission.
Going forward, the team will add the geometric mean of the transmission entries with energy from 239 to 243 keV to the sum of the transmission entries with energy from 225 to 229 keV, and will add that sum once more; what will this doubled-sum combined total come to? 40.5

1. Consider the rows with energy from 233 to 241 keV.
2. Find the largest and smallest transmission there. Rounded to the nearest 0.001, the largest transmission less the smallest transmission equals 0.080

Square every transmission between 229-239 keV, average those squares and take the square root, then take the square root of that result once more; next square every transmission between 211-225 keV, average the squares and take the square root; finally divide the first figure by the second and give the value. 0.359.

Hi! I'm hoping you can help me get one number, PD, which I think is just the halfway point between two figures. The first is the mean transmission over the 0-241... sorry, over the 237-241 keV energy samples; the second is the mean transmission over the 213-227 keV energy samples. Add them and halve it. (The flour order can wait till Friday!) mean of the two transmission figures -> 8.05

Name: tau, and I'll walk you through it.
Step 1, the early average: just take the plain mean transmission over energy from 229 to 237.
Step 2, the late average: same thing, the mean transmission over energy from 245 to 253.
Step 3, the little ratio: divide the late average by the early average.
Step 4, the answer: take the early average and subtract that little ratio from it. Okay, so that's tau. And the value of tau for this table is 7.10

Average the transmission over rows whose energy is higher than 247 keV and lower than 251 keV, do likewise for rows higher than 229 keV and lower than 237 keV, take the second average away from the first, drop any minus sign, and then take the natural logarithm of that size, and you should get -1.40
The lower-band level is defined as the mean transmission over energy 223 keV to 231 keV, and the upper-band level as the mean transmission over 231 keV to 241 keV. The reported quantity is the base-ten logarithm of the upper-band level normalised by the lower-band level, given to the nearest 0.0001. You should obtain 0.0012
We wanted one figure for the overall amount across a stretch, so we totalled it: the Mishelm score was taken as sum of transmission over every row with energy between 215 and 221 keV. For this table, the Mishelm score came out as 24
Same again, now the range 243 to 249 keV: 25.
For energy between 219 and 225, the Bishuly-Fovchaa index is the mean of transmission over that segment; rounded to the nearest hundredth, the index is 7.96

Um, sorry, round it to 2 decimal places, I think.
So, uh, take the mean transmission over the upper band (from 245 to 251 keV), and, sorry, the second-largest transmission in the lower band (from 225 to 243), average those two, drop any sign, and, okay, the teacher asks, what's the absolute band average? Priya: 8.23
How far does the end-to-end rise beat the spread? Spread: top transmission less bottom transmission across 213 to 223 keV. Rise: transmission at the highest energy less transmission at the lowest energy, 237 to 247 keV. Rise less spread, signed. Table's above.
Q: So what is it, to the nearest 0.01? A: -0.07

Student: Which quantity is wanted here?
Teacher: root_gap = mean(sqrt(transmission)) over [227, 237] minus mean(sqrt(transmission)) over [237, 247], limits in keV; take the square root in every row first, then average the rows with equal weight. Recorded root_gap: -0.002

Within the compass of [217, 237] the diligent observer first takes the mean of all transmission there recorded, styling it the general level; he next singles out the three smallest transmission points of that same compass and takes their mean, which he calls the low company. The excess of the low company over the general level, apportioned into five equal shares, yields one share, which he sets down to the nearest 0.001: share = -0.028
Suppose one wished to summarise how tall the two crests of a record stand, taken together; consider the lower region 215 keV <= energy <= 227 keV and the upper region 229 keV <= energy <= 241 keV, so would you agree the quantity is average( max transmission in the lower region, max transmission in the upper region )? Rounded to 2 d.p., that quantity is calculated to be 8.12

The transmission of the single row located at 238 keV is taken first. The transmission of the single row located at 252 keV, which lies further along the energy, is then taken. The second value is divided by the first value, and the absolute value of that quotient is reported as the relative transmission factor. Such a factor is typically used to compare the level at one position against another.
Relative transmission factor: 1.03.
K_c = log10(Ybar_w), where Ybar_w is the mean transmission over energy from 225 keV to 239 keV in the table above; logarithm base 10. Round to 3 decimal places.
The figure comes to 0.910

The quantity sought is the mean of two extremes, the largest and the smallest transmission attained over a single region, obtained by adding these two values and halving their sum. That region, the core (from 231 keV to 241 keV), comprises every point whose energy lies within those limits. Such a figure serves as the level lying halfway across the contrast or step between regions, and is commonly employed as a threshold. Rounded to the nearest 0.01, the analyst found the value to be 8.11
